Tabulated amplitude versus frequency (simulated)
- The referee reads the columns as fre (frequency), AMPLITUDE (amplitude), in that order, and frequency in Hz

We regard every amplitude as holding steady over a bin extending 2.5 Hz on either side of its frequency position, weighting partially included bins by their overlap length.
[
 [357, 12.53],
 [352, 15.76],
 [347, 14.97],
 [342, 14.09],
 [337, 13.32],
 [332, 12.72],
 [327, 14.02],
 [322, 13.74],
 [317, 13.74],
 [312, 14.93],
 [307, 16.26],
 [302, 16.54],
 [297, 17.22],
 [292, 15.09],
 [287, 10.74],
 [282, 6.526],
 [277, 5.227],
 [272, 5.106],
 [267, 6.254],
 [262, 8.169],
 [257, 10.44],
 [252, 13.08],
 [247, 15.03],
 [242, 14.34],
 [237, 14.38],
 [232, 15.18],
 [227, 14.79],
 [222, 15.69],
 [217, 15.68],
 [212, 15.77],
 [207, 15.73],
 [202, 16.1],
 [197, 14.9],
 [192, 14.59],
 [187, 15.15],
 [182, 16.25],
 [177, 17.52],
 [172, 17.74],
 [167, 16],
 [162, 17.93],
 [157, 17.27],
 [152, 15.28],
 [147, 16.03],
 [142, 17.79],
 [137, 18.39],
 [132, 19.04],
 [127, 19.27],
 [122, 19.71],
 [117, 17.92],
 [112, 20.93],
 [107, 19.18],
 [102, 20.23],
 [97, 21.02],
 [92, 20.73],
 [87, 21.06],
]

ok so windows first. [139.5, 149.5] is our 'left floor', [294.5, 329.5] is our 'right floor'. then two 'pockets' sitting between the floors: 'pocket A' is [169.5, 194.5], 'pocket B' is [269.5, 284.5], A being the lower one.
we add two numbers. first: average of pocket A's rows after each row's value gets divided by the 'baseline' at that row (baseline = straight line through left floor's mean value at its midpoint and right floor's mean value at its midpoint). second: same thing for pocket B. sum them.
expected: 1.3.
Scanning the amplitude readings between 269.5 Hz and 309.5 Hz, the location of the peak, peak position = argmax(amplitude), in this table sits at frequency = 297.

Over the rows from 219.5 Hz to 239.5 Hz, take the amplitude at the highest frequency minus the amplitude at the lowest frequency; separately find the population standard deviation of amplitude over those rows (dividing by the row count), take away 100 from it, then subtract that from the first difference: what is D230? 98.2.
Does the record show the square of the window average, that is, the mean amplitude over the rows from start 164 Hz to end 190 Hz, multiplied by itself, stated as 273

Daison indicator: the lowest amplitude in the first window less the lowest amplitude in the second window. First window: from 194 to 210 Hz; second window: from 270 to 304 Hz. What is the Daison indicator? 10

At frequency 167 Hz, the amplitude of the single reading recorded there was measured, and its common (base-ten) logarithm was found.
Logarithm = 1.20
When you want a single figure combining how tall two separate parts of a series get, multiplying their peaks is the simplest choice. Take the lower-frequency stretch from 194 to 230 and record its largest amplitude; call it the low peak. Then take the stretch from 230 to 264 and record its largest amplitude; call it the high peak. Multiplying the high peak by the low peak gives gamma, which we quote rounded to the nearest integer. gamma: 244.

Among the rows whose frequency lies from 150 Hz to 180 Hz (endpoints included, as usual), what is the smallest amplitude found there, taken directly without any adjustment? 15.28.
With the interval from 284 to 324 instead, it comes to 10.74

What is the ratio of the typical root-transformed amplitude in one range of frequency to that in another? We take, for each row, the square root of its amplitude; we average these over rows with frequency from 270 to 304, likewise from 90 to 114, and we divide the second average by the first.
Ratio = 1.41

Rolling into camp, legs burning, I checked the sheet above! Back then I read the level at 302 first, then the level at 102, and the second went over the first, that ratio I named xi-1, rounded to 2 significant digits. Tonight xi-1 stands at 1.2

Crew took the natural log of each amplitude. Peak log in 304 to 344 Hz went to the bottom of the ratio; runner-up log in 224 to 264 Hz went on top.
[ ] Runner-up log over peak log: 0.97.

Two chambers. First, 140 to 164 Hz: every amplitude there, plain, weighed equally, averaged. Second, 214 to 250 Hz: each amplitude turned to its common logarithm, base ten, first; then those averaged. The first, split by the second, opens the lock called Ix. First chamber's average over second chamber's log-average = 14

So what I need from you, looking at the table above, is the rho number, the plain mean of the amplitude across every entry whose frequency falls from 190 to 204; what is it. 15.2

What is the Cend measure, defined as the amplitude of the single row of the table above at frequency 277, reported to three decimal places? 5.227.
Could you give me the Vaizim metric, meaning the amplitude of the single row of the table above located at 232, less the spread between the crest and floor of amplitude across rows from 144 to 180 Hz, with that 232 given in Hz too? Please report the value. 12.5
